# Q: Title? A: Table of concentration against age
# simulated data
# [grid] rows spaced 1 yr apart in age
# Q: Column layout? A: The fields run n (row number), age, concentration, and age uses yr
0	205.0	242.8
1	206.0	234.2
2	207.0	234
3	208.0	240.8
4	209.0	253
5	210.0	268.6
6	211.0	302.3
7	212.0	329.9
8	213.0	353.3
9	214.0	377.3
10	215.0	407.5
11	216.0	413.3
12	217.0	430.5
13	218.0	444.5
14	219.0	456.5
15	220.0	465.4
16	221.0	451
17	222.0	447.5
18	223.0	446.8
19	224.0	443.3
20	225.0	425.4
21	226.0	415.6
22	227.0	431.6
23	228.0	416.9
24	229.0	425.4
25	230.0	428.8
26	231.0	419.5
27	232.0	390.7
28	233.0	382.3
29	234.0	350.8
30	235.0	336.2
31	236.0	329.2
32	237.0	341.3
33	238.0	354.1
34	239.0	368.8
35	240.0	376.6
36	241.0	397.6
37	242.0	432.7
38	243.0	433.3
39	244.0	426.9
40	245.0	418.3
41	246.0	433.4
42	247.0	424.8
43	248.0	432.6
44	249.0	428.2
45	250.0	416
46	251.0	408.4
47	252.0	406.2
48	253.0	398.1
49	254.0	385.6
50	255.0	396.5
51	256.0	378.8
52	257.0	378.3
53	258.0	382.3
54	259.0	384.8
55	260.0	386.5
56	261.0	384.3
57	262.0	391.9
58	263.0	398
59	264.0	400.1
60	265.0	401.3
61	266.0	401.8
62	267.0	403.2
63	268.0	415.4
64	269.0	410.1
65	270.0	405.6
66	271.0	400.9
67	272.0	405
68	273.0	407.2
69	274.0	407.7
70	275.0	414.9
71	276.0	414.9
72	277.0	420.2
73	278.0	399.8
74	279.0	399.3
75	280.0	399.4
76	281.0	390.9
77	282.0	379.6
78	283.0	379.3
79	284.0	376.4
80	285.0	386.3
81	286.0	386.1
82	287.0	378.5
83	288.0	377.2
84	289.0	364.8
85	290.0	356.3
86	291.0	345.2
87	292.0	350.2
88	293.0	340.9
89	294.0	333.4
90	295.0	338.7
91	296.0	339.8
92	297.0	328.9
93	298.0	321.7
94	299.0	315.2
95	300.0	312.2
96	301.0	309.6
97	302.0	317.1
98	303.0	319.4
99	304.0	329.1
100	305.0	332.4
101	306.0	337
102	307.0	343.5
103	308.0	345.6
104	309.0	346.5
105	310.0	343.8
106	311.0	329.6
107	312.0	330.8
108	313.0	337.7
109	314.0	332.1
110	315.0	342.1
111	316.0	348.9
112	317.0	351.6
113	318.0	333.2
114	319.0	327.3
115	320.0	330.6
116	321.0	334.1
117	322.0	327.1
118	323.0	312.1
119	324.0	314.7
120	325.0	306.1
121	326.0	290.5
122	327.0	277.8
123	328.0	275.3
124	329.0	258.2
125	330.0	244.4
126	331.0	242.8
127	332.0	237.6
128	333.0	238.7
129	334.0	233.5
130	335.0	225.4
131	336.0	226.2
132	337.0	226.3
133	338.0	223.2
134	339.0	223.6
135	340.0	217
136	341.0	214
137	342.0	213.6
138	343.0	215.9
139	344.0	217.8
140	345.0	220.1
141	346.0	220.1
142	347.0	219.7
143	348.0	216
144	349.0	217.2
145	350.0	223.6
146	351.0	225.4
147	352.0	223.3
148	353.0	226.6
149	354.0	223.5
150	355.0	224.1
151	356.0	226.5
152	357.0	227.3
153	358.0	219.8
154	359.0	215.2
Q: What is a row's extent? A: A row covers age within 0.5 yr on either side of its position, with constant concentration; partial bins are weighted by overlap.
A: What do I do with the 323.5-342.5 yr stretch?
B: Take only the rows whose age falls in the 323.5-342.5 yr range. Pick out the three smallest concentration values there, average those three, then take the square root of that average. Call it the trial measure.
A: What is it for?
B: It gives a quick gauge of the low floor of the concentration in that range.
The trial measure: 14.7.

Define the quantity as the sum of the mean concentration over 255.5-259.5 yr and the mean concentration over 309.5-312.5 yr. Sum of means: 716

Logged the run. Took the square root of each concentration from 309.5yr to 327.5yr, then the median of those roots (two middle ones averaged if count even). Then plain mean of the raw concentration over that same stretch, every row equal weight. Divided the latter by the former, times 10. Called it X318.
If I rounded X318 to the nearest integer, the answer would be 179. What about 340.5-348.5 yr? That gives 147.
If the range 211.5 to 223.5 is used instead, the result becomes 200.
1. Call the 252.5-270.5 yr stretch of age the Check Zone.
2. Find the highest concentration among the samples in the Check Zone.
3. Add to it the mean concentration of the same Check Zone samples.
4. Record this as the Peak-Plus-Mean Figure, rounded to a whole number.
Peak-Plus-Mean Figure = 810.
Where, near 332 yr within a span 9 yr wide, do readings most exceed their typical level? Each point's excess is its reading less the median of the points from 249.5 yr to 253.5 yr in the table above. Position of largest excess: 328.0 yr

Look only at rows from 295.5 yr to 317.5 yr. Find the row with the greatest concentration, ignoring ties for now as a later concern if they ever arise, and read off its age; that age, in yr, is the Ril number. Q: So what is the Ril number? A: 317.0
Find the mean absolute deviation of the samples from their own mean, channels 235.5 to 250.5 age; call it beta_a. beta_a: 32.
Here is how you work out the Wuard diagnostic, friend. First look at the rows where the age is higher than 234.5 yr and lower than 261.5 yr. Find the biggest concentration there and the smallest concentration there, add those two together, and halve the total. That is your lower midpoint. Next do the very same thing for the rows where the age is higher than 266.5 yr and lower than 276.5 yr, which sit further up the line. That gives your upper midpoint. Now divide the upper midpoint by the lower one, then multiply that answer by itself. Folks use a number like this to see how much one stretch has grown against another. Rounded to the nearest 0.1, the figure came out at 1.1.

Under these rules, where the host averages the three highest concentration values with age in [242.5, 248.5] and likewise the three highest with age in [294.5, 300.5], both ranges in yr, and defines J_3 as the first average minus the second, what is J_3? 97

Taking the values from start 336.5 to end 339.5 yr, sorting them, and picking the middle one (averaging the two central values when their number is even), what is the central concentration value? 224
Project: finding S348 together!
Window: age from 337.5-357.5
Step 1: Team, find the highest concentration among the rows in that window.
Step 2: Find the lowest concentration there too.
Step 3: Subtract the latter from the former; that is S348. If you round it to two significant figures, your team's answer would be 14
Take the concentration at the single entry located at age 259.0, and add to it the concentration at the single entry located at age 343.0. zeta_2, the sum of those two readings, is 601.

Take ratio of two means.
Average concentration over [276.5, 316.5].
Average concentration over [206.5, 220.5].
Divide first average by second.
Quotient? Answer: 0.99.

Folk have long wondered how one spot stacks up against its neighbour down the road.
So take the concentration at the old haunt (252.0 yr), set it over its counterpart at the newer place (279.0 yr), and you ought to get 1.02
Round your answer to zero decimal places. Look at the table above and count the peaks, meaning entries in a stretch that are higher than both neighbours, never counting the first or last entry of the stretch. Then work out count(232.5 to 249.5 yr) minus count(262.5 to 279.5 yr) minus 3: -2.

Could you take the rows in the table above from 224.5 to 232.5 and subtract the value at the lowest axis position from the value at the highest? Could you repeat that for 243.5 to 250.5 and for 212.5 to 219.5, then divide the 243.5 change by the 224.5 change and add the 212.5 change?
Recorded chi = 104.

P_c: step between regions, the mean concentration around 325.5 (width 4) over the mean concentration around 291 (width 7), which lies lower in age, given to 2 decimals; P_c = 0.84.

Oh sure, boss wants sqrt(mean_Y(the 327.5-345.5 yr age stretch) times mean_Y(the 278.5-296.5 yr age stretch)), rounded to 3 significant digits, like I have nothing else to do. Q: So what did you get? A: 291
